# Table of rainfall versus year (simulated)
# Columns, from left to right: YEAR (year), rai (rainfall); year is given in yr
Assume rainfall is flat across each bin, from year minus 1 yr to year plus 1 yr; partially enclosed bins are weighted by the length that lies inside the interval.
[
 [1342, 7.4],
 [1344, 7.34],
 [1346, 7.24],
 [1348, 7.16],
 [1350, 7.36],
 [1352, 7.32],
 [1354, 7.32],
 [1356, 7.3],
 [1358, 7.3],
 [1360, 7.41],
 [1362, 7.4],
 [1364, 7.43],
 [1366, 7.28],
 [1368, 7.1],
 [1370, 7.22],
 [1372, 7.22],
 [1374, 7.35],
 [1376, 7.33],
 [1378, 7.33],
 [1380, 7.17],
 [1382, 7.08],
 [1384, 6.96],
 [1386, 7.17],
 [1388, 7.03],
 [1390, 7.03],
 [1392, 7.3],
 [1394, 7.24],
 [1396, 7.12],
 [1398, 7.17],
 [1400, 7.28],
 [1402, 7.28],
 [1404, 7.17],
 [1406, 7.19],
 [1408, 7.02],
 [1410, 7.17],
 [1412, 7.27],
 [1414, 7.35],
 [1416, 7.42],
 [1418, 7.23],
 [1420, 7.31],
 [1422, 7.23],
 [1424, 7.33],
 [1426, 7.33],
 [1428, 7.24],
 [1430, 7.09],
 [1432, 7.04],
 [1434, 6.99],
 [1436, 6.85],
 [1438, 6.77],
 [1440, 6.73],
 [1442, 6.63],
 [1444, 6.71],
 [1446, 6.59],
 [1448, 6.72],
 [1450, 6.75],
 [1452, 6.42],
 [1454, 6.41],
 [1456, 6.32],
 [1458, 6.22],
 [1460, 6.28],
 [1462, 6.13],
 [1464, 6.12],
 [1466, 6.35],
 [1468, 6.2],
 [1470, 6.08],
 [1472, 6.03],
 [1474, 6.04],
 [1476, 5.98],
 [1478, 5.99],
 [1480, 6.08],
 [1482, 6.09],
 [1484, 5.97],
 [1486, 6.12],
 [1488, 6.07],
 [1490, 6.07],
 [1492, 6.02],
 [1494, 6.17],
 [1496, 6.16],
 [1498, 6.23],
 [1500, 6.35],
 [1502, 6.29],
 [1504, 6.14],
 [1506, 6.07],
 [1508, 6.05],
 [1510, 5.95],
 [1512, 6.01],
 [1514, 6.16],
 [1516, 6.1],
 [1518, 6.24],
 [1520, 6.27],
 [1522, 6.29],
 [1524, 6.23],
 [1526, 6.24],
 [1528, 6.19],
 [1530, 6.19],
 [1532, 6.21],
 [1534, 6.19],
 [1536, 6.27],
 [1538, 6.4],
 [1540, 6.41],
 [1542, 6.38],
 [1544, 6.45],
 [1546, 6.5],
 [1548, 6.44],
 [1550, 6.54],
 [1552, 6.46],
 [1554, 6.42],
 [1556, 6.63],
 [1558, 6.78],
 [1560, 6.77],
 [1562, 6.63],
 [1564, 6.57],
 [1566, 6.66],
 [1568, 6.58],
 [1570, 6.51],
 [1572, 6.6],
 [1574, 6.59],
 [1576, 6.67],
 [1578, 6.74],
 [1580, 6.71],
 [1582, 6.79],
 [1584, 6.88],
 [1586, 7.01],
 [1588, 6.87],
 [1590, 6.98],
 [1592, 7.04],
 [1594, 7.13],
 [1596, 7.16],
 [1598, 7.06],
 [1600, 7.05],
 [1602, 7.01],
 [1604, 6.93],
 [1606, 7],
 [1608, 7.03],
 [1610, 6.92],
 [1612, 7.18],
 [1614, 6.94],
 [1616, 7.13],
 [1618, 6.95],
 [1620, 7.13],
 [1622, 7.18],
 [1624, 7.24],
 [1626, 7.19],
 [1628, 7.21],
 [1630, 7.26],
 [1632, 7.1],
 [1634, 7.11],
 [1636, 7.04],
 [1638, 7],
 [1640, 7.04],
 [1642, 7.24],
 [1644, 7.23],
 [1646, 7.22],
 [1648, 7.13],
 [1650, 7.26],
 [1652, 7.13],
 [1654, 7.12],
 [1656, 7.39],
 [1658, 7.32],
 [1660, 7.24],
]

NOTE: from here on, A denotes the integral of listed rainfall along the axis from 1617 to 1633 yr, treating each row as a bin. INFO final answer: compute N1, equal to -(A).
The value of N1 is -115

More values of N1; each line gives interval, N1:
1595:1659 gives -456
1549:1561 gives -79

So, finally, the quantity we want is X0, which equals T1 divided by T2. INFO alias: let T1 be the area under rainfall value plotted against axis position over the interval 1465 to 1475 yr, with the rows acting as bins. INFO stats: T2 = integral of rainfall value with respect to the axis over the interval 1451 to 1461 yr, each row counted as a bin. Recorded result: 0.97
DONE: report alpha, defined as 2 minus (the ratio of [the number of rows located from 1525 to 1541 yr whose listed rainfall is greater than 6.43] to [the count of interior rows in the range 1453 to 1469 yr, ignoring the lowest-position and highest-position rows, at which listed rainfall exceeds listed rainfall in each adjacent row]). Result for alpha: 2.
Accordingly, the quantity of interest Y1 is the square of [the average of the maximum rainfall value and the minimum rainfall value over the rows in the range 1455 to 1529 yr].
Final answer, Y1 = 38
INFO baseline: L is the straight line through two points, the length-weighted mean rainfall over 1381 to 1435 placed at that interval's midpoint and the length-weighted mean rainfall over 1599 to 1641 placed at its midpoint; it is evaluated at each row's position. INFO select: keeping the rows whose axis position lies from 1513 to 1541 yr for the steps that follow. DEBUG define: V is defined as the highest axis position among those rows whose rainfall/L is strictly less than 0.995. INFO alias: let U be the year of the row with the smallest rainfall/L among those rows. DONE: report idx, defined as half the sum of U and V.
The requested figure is 1528 yr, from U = 1516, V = 1540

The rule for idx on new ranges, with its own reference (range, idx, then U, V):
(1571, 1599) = 1583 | 1574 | 1592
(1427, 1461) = 1459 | 1458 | 1460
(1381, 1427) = 1396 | 1384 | 1408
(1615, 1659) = 1628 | 1618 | 1638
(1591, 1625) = 1614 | 1610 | 1618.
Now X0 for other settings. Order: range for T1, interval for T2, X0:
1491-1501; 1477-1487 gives 1.02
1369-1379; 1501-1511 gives 1.20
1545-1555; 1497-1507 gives 1.04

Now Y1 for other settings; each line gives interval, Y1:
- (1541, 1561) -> 43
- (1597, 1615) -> 50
